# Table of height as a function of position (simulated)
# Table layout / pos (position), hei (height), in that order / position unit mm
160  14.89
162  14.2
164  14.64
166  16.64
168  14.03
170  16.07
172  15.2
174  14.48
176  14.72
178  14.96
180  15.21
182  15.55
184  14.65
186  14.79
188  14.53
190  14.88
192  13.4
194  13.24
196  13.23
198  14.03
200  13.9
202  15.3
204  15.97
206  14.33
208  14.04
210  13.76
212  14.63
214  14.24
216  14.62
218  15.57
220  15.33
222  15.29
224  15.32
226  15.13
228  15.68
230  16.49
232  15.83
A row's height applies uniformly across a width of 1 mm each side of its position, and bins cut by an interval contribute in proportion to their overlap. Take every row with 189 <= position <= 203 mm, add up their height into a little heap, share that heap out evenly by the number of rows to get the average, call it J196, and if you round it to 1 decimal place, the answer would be 14.0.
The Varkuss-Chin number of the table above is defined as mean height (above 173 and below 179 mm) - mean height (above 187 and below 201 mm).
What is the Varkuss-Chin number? 0.8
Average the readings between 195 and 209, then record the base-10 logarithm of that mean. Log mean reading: 1.16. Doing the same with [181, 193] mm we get 1.17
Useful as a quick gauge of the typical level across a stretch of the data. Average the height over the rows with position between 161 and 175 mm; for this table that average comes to 15.0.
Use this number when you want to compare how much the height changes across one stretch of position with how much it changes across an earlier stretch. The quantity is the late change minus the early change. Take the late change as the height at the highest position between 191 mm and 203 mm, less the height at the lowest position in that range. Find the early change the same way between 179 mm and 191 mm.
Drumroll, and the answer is 2.2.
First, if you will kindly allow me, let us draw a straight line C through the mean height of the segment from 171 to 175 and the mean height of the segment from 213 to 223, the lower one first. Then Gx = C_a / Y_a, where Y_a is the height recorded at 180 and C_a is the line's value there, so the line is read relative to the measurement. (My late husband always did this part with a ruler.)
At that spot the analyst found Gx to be 0.98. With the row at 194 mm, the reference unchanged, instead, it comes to 1.13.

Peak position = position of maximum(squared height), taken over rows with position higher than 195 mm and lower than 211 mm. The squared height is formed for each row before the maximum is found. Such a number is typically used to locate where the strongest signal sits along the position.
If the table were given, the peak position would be 204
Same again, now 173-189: 182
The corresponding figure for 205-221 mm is 218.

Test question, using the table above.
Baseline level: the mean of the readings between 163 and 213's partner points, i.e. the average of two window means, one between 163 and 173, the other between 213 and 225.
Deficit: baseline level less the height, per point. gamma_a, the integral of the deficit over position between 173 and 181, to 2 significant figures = 2.8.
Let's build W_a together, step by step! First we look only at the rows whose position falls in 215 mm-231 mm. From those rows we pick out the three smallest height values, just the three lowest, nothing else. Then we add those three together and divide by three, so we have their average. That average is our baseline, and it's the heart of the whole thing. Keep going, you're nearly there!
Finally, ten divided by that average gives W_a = 0.666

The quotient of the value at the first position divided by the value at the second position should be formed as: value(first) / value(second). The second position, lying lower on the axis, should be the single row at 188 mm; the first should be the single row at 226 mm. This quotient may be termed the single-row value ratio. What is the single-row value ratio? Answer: 1.04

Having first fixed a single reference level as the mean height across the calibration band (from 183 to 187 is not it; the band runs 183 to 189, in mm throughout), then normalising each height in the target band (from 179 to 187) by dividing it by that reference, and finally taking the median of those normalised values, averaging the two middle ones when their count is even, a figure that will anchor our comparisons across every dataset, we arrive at 1.02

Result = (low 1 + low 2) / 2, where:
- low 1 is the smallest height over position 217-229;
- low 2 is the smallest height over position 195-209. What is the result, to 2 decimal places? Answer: 14.18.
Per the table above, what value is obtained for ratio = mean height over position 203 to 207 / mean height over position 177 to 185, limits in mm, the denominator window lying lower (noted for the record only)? 1.00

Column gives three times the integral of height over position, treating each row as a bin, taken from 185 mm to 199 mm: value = 589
